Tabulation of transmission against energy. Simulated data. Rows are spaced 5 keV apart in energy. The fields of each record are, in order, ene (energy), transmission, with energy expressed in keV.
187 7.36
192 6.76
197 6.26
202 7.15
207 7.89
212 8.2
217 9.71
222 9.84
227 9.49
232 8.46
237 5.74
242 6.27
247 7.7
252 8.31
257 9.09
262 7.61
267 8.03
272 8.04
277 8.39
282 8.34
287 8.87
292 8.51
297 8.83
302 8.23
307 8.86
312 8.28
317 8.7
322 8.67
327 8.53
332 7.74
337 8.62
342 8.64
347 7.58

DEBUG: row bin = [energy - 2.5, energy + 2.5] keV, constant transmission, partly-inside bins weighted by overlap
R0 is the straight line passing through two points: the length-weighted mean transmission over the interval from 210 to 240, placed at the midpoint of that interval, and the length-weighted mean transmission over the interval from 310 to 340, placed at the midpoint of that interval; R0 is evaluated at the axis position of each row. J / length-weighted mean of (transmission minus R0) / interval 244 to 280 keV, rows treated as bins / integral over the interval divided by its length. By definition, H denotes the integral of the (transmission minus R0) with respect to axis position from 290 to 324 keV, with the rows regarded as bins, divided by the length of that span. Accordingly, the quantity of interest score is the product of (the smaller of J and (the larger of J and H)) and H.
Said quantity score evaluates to -0.05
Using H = 0.1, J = -0.36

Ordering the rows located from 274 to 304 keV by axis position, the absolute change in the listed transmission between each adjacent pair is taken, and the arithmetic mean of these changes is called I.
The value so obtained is 0.4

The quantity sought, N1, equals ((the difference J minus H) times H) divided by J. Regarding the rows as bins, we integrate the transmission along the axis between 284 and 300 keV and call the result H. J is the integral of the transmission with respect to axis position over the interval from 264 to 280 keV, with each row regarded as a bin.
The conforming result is -10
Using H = 139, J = 130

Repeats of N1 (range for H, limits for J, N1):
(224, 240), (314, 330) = 10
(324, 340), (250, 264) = -18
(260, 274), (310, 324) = 8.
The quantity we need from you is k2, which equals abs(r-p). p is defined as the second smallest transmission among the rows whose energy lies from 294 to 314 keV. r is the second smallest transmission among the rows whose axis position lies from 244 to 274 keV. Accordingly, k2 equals 0.6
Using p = 8.28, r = 7.7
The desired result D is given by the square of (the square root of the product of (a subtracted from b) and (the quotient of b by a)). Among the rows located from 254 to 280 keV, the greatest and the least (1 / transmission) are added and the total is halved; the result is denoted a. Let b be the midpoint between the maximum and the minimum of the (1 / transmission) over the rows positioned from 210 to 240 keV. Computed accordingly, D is 0.020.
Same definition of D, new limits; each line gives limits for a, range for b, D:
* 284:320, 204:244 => 0.024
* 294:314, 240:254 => 0.027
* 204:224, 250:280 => 0.007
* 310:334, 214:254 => 0.018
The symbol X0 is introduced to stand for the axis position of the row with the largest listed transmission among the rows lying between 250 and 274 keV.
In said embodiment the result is 257 keV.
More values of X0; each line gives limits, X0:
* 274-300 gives 287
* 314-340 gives 317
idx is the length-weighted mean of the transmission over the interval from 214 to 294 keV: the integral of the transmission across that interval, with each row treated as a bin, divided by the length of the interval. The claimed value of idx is 8.3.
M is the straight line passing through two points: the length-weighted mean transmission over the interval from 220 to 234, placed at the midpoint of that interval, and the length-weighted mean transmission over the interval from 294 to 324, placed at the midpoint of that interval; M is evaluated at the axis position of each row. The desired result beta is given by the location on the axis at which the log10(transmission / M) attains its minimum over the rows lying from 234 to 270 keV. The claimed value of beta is 237 keV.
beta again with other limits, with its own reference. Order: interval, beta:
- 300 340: 332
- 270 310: 272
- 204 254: 237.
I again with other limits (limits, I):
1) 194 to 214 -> 0.6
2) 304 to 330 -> 0.3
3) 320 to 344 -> 0.5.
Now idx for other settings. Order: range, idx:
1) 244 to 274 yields 8.1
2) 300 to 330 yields 8.5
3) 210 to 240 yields 8.5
